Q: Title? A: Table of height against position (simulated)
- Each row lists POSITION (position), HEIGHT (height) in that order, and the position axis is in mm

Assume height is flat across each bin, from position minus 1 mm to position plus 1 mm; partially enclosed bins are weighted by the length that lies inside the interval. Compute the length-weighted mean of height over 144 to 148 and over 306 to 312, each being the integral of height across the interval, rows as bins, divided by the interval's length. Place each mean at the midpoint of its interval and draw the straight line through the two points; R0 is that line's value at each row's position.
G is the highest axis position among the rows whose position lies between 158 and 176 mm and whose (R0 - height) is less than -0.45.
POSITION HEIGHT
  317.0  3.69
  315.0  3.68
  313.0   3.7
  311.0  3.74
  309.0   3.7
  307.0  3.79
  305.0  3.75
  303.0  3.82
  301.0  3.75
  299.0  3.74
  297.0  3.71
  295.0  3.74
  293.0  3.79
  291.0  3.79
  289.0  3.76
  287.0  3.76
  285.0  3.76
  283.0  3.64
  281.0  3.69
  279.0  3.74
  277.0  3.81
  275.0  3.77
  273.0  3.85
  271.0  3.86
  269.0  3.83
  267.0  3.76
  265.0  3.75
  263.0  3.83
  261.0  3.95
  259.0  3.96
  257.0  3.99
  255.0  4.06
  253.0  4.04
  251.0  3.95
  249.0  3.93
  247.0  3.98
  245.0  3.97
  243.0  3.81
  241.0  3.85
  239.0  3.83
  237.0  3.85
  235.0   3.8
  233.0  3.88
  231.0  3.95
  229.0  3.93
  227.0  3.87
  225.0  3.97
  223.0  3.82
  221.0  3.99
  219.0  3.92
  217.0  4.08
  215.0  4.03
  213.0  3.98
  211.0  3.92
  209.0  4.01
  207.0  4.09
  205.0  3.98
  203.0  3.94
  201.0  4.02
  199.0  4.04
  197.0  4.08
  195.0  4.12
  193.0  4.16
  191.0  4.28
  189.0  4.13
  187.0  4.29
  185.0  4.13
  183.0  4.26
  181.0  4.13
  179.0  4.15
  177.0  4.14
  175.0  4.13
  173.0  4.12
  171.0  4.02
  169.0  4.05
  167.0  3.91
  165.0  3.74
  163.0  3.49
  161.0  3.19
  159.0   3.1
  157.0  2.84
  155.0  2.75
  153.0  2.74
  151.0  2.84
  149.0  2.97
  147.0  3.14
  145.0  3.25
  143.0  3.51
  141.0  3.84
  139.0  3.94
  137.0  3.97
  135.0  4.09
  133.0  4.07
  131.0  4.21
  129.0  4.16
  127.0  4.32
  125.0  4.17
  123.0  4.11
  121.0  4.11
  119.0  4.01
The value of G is 175.0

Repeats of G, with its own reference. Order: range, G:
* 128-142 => 141.0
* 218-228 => 225.0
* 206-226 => 225.0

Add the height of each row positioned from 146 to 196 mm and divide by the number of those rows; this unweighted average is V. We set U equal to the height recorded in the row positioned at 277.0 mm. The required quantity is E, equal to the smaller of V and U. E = 3.71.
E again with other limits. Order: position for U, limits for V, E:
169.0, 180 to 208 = 4.05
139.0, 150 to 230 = 3.86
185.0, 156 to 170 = 3.47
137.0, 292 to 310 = 3.75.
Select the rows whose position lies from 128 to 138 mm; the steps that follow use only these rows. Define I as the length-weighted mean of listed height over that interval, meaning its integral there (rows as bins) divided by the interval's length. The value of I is 4.10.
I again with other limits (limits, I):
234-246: 3.85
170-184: 4.14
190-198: 4.16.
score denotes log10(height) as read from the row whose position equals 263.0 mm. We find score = 0.583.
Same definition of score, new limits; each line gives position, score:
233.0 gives 0.589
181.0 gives 0.616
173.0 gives 0.615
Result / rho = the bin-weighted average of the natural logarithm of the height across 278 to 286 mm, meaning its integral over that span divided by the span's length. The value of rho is 1.31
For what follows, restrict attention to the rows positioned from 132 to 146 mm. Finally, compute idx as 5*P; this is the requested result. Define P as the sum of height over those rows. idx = 133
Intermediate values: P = 26.7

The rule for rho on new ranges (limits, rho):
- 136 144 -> 1.34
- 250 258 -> 1.39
